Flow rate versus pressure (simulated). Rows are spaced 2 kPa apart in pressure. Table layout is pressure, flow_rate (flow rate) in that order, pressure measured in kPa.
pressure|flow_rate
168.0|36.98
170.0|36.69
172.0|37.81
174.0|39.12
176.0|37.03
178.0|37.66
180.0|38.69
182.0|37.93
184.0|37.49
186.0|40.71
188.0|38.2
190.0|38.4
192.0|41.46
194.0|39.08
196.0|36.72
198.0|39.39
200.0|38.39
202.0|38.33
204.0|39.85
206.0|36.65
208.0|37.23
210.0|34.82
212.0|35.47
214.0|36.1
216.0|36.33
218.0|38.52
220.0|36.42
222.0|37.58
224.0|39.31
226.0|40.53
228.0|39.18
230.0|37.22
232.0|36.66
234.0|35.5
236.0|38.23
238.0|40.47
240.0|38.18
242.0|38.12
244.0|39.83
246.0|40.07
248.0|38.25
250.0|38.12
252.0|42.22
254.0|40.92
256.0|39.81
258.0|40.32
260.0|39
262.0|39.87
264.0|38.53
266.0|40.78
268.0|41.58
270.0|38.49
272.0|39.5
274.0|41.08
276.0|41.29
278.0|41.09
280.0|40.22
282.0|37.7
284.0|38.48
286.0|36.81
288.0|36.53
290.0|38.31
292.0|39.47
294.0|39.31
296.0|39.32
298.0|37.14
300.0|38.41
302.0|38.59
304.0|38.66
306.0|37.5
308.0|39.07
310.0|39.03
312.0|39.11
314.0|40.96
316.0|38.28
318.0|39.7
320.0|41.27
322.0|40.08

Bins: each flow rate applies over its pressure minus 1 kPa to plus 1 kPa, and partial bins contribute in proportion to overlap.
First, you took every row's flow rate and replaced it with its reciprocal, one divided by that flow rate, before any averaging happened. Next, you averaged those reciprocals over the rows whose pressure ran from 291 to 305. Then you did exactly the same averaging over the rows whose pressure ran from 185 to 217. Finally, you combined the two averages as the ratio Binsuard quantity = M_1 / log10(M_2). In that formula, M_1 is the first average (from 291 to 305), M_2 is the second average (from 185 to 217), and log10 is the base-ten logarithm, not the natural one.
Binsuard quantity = -0.0164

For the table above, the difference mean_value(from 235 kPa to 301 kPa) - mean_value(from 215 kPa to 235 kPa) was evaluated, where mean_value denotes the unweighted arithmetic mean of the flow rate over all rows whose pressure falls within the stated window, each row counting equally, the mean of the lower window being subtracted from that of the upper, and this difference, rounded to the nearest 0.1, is 1.6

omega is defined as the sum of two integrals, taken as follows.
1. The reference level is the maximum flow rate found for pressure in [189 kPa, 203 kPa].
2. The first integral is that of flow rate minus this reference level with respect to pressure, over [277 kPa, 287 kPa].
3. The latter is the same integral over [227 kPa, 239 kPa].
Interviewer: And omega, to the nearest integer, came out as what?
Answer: -69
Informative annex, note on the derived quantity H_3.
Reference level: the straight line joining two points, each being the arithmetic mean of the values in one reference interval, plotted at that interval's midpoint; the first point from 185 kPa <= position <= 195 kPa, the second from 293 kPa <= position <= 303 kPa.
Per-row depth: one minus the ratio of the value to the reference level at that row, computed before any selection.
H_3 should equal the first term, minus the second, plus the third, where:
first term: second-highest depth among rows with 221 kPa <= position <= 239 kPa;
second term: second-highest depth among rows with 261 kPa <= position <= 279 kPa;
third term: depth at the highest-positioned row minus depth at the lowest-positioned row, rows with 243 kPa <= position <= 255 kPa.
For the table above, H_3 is 0.03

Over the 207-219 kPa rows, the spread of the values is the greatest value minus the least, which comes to 3.7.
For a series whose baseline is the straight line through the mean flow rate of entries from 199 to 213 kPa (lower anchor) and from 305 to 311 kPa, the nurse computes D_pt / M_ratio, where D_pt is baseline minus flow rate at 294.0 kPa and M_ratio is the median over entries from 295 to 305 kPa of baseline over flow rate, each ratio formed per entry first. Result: -1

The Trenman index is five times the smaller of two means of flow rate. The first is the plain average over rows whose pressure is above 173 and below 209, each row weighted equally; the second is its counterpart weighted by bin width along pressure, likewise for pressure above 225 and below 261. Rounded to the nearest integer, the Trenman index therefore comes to 192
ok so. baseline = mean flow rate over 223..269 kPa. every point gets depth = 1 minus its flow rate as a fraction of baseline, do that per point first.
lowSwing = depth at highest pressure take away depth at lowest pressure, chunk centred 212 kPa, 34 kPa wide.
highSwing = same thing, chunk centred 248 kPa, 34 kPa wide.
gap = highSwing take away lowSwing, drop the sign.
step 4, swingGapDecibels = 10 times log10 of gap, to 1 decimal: -18.2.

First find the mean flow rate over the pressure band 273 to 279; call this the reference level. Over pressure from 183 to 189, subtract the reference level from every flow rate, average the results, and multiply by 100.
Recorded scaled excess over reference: -235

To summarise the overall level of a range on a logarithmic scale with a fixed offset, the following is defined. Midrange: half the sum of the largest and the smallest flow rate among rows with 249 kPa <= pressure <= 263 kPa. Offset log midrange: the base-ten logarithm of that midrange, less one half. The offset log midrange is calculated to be 1.10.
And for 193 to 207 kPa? 1.08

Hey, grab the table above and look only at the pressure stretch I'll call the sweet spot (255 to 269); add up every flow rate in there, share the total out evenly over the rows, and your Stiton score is 40.0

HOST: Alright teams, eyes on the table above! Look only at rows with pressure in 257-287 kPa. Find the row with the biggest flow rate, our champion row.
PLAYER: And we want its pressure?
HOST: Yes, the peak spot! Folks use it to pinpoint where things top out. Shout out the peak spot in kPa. 268.0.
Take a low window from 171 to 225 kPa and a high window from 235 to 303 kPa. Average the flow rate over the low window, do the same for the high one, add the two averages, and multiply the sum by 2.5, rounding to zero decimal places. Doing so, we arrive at 193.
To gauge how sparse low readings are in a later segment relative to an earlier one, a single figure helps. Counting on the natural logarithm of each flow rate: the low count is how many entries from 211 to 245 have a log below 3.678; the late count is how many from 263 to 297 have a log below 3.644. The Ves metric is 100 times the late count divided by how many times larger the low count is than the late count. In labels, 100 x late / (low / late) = 64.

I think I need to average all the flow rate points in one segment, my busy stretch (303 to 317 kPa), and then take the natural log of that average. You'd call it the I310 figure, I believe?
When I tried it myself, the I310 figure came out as 3.662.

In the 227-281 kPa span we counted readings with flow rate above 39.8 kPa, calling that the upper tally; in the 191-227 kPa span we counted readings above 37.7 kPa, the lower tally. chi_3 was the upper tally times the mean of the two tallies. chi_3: 161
